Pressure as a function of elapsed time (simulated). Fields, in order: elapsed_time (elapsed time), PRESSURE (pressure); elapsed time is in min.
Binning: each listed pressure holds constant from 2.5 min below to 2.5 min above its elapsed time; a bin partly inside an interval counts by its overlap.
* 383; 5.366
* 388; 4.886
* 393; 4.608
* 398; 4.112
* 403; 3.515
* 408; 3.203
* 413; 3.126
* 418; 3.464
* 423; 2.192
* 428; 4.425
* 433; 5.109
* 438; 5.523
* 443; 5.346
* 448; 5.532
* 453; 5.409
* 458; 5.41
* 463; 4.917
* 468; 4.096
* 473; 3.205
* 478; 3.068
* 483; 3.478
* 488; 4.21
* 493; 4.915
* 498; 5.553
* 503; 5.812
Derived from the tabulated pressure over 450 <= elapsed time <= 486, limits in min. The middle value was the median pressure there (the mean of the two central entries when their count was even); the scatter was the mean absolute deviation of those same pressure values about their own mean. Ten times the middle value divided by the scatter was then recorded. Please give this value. 47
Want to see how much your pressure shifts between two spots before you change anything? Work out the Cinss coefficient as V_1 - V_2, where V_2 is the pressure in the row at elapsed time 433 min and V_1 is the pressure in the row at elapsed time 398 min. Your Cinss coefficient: -1.0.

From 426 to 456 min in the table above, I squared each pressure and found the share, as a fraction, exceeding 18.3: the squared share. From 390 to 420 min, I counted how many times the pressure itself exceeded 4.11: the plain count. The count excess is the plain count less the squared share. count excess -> 1.0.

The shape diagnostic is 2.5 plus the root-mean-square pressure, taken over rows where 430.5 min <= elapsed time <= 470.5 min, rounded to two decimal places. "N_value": 7.69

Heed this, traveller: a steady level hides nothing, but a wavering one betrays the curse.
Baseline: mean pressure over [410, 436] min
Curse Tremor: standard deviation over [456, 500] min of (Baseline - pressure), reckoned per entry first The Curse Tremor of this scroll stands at 0.9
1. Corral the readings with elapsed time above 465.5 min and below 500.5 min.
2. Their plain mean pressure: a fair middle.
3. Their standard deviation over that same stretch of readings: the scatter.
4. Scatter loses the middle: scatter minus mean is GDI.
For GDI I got -3.2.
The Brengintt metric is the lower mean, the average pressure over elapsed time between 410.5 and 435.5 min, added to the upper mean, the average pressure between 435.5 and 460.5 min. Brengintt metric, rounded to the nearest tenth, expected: 9.1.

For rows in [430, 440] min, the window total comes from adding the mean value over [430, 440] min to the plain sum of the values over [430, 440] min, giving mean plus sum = 16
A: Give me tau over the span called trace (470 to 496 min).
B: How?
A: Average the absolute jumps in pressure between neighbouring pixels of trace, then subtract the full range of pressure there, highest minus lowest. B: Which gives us -1.4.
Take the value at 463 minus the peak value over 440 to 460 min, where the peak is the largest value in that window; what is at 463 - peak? -0.6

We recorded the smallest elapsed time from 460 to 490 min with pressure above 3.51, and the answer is 463 min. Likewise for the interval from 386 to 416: 388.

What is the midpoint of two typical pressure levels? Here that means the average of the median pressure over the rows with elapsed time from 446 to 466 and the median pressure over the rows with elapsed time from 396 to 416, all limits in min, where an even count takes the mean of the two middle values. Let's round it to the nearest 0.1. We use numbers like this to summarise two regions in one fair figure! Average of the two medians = 4.4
